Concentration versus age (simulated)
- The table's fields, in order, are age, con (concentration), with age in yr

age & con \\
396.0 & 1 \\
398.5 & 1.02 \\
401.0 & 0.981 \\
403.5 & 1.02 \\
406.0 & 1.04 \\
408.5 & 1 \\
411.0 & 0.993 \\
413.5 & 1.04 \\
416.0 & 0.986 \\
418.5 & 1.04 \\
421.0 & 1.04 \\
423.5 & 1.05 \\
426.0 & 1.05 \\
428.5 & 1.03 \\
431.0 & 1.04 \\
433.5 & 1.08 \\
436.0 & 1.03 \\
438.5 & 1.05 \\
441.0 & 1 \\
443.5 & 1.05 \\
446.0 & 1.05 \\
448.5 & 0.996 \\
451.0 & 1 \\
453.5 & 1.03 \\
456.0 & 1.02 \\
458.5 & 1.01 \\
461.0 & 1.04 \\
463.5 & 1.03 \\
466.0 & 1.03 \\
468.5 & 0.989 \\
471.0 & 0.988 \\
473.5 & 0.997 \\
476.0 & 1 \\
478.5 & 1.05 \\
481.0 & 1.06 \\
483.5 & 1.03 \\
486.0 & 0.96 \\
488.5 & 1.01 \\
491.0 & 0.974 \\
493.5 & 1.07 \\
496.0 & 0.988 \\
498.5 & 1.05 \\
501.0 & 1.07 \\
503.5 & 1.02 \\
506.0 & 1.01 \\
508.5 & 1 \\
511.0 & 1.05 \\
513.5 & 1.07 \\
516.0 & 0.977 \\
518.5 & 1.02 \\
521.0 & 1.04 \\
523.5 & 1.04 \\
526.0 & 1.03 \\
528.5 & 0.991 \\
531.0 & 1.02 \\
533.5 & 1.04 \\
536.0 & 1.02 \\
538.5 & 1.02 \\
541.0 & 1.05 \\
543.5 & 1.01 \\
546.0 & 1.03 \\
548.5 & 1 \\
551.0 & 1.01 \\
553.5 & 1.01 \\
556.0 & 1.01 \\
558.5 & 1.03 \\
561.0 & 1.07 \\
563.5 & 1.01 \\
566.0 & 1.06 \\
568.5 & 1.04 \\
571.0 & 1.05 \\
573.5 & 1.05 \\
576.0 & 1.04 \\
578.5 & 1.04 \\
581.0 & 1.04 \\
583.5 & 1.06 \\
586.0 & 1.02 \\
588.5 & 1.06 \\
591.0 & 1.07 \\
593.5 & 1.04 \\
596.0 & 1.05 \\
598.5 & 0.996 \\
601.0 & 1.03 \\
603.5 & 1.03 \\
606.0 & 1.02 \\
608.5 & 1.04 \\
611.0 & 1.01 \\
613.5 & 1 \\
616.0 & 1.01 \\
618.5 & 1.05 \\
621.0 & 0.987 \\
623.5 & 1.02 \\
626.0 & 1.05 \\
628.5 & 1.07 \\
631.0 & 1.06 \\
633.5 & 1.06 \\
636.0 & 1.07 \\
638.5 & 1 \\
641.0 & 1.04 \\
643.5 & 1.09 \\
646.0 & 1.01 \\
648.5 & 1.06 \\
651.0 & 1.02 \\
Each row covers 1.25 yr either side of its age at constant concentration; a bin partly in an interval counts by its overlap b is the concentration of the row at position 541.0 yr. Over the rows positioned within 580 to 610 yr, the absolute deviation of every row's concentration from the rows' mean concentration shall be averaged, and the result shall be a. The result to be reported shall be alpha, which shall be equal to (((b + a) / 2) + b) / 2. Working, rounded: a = 0.016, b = 1.05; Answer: 0.791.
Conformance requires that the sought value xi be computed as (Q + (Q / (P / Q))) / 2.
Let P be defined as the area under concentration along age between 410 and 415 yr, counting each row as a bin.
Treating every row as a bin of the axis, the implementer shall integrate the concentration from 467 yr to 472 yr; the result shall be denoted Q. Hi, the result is 4.89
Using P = 5.08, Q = 4.95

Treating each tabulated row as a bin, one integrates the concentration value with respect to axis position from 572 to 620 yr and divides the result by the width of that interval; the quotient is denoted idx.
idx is 1.034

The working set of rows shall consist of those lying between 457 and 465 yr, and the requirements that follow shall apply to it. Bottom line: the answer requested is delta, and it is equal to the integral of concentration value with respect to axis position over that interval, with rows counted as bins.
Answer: 8.2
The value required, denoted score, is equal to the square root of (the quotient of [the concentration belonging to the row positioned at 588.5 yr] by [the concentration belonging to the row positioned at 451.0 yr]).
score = 1.03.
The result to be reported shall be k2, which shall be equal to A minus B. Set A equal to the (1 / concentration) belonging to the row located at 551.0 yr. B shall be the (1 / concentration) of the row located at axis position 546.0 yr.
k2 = 0.02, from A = 0.99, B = 0.971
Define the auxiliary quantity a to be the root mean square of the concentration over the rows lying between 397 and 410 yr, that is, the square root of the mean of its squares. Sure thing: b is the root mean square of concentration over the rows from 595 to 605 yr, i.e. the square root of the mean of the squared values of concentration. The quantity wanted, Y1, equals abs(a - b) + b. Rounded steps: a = 1.01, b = 1.027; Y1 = 1.04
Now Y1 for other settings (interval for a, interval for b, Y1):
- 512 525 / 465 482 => 1.03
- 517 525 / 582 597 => 1.07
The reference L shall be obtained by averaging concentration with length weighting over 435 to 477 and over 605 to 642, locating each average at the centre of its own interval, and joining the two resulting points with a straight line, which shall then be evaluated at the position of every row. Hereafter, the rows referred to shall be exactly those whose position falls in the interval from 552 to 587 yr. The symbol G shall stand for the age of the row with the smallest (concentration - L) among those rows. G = 563.5 yr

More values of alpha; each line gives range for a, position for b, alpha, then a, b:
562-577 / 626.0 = 0.790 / 0.012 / 1.05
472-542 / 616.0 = 0.764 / 0.025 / 1.01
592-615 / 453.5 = 0.776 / 0.016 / 1.03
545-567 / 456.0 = 0.770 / 0.020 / 1.02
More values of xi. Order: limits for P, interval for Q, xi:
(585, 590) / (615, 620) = 5.11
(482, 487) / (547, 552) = 5.05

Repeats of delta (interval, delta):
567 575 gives 8.4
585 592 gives 7.4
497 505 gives 8.3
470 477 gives 7.0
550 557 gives 7.1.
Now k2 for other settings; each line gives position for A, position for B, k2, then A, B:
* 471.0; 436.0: 0.04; 1.01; 0.971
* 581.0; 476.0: -0.04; 0.96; 1.000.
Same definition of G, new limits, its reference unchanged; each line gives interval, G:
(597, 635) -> 621.0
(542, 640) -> 621.0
